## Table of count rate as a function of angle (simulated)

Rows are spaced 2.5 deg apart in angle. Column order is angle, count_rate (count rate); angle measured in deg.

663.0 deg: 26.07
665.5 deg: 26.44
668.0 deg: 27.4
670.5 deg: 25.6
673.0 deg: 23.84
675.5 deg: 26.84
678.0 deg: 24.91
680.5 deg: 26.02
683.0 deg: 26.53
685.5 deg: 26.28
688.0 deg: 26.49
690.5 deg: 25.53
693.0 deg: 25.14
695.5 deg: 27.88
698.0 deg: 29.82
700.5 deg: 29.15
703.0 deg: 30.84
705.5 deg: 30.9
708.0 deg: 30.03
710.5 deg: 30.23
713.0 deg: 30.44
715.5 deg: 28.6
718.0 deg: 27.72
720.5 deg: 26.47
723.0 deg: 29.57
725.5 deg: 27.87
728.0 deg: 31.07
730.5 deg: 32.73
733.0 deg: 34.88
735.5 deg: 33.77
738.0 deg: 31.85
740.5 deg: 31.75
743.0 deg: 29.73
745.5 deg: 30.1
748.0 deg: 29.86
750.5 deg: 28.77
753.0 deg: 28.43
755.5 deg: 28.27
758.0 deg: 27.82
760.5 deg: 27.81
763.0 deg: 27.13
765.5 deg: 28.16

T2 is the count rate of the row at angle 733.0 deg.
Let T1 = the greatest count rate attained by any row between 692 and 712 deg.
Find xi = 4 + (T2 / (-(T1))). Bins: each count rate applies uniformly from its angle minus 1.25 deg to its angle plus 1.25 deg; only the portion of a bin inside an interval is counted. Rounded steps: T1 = 30.9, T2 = 34.88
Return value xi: 2.87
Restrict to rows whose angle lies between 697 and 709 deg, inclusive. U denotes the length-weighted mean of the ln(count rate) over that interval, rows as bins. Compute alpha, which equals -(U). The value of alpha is -3.41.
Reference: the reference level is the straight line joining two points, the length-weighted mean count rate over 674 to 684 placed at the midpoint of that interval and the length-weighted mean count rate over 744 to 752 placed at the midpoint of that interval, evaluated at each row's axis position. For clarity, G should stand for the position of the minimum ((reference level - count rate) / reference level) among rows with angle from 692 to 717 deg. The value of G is 703.0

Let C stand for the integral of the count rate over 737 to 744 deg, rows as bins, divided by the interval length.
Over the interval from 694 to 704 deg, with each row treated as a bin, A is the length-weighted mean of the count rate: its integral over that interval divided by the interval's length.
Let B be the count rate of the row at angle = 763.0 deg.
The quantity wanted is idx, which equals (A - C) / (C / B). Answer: -2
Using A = 29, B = 27.13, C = 31.1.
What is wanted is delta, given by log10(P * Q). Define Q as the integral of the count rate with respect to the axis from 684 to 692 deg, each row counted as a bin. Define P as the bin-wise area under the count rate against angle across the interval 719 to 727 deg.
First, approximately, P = 224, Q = 209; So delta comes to 4.67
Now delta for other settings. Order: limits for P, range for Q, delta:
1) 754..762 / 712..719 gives 4.66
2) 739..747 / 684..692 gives 4.71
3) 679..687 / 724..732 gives 4.71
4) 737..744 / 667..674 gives 4.59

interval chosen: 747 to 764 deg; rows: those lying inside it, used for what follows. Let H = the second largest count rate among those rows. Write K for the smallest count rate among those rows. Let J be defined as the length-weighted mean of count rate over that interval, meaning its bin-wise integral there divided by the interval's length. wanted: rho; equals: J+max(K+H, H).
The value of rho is 84.2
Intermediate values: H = 28.77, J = 28.3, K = 27.13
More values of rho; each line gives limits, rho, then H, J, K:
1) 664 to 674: 76.2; 26.44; 25.9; 23.84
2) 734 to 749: 92.8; 31.85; 31.3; 29.73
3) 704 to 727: 86.0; 30.44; 29.1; 26.47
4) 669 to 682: 75.4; 26.02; 25.5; 23.84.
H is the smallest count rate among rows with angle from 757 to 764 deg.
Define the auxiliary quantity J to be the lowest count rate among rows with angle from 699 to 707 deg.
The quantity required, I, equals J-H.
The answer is 2.0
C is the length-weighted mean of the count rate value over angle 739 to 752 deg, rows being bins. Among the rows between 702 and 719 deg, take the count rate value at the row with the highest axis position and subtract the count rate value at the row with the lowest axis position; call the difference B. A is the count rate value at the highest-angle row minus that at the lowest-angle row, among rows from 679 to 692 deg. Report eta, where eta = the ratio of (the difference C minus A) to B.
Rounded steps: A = -0.5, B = -3.1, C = 30.0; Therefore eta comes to -10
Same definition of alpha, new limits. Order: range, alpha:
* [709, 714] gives -3.41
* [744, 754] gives -3.38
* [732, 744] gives -3.48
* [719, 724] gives -3.33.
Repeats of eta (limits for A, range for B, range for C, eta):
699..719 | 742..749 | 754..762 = 226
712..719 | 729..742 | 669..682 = -29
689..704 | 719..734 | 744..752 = 3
